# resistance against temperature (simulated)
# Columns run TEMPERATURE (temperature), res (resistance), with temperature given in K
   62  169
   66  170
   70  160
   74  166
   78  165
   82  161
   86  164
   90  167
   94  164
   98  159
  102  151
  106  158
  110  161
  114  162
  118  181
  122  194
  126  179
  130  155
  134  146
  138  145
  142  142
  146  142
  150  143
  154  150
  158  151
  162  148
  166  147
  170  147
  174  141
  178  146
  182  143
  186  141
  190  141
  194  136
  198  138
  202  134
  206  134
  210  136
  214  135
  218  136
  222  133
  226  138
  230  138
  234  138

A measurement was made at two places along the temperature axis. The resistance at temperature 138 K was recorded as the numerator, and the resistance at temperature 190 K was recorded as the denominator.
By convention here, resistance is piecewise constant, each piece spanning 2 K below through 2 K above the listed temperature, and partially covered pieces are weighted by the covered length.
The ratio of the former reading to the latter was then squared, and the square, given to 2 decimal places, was 1.06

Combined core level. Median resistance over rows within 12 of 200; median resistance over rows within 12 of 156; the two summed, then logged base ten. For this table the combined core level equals 2.45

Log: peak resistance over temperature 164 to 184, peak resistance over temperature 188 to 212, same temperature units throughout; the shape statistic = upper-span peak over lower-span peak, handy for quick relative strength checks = 0.96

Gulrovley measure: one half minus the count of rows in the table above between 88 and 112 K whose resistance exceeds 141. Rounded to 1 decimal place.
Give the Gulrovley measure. -5.5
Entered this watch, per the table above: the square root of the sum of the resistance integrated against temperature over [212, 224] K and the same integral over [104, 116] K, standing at 59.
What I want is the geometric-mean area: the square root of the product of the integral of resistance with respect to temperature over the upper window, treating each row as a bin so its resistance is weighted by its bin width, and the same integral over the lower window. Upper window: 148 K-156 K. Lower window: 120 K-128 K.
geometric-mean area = 1322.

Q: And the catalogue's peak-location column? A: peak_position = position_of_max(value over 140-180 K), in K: 158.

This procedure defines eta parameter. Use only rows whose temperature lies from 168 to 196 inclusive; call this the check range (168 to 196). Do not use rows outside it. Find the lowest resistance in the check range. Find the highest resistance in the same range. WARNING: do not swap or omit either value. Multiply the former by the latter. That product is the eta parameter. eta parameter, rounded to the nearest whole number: 19992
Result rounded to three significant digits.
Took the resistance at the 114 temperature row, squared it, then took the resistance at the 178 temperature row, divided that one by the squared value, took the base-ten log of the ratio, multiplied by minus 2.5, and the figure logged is 5.64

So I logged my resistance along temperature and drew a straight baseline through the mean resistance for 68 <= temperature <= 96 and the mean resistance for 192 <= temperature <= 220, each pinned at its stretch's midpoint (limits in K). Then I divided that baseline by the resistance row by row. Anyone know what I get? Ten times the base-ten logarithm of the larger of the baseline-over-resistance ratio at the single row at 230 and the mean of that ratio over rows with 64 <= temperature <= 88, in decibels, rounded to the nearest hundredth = 0.02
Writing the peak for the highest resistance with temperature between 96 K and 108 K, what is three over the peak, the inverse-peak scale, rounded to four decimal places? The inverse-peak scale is 0.0189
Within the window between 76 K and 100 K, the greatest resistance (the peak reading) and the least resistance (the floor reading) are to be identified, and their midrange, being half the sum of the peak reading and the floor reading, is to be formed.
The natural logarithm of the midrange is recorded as 5.09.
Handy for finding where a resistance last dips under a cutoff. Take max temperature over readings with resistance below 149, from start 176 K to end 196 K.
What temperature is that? 194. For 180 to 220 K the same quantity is 218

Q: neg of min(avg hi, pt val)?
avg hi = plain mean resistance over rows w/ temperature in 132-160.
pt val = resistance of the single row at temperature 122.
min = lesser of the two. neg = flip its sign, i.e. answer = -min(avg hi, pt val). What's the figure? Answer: -146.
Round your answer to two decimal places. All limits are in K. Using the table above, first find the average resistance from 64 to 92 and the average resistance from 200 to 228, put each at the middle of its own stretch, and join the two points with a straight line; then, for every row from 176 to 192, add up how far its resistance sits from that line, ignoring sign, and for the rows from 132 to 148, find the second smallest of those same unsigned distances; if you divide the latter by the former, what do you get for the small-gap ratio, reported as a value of 1.39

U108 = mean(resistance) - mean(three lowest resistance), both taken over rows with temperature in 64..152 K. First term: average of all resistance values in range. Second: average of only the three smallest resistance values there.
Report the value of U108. 18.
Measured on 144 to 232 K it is 7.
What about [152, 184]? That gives 3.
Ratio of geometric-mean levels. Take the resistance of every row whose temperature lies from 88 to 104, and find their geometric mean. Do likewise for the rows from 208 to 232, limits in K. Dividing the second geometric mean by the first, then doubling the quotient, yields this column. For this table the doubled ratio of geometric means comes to 1.7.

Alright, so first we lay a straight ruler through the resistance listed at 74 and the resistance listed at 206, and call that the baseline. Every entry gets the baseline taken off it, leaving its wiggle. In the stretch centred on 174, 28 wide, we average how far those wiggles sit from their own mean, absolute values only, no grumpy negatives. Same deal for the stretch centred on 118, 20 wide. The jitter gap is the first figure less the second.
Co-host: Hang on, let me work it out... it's -11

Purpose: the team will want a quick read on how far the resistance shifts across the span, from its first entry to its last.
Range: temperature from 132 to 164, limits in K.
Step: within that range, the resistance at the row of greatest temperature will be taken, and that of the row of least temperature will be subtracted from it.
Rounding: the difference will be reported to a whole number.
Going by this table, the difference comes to 2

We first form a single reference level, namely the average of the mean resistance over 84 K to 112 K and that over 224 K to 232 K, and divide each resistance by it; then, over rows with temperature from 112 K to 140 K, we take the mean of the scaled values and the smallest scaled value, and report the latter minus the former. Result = -0.141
